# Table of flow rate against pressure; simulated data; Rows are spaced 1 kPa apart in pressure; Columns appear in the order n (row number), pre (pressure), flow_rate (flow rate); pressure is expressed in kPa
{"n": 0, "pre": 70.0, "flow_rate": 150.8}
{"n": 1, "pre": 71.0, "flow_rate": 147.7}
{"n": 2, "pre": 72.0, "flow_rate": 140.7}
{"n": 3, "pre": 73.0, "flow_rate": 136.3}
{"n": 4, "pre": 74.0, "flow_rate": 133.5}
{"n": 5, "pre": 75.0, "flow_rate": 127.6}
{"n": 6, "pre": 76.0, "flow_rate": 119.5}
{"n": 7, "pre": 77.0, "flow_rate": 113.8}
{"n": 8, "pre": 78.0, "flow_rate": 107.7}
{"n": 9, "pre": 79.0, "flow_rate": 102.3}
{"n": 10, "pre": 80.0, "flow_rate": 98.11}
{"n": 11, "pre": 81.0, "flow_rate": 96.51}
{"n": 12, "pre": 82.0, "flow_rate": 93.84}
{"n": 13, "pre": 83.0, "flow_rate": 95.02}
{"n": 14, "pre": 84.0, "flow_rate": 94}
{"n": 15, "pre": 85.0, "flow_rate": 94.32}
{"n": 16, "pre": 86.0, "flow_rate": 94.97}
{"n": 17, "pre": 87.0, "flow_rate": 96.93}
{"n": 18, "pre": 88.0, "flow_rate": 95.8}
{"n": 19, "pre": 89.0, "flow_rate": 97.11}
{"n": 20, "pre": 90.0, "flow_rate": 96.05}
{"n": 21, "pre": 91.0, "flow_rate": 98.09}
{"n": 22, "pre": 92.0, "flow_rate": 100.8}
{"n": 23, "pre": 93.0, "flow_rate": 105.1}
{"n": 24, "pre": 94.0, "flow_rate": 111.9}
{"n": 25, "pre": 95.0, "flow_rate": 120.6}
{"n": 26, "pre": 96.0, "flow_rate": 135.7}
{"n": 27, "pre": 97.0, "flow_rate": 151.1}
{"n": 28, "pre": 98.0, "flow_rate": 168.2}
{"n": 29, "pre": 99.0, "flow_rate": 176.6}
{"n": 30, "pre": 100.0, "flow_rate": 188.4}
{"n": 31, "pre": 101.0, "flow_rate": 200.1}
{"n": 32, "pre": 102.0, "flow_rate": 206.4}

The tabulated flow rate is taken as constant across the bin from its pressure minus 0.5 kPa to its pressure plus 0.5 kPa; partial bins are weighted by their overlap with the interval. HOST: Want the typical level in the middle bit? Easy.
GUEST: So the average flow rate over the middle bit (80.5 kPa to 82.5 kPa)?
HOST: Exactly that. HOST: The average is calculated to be 95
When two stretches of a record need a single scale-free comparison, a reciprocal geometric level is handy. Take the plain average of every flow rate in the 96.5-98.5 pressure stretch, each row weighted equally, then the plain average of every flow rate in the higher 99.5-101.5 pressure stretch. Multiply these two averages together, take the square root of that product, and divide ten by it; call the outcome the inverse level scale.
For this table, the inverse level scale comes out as 0.06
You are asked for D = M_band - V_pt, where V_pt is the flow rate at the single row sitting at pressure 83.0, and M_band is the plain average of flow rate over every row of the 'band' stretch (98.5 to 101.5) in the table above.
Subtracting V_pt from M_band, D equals 93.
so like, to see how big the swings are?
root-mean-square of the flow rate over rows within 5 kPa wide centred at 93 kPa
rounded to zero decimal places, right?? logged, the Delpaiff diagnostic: 108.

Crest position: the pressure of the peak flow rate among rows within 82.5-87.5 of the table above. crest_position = 87.0 kPa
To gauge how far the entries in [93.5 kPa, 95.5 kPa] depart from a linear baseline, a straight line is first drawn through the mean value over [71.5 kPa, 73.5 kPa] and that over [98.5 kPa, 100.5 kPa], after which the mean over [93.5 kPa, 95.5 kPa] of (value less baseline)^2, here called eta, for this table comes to 3388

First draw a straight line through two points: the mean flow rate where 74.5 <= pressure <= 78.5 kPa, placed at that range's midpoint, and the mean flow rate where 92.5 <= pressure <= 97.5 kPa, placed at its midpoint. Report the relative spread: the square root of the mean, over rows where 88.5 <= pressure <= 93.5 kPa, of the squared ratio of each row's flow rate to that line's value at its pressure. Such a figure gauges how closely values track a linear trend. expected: 0.81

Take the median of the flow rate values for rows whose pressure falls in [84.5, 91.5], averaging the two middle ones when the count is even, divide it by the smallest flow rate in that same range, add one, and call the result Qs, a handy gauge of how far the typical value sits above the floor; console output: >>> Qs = 2.02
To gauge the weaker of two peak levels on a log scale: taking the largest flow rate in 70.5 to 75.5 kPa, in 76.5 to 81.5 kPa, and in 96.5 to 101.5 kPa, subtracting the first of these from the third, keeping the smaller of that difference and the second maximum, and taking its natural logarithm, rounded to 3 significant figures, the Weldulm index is 3.96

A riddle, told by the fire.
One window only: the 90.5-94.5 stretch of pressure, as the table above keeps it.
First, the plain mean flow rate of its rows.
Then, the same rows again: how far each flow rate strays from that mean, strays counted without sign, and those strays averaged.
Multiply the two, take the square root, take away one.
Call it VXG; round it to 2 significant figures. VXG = 21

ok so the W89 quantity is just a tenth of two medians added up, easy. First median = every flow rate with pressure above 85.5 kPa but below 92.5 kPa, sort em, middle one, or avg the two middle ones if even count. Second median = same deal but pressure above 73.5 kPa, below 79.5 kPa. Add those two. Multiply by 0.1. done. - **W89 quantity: 21.4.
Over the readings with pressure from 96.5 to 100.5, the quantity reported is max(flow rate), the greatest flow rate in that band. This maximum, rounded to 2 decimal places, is 188.40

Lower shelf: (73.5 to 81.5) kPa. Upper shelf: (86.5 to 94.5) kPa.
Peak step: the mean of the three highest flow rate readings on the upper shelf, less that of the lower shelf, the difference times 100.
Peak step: -2093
